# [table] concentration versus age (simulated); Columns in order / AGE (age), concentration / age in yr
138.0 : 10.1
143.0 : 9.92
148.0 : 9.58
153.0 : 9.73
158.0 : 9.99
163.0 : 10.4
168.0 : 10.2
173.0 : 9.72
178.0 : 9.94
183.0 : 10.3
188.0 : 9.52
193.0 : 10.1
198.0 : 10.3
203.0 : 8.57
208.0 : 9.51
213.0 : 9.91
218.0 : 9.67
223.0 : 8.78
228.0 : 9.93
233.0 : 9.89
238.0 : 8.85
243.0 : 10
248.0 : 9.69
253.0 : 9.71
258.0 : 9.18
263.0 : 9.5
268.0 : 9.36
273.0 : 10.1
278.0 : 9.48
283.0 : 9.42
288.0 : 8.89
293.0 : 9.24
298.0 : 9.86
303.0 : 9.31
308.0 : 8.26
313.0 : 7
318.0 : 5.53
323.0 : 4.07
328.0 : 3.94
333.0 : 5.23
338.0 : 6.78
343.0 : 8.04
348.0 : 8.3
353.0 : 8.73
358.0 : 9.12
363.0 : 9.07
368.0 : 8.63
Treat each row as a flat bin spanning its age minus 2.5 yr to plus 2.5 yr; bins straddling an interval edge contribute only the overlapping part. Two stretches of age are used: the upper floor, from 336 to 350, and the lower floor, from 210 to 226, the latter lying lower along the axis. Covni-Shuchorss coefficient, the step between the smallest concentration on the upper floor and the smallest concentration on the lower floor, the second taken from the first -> -2.0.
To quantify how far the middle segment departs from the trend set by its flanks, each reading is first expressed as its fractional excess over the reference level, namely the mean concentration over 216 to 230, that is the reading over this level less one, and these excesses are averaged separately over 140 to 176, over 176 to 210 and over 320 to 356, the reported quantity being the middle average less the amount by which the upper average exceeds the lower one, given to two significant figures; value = 0.40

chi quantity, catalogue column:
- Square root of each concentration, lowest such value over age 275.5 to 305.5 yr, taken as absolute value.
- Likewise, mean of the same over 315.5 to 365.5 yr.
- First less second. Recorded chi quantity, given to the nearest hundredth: 0.39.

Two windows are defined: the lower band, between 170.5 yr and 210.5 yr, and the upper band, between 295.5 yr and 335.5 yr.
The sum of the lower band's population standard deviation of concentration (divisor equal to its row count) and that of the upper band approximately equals 2.7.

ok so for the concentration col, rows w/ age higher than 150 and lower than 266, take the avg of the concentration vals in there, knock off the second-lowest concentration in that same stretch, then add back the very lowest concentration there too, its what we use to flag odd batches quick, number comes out 9.5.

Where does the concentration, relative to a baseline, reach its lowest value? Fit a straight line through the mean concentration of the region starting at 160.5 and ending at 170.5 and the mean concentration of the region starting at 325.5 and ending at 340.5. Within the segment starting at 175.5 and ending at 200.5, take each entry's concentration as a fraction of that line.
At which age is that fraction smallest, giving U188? 188.0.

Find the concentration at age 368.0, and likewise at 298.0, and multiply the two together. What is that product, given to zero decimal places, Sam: 85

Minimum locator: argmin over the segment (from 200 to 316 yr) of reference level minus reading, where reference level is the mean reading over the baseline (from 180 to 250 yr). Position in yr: 273.0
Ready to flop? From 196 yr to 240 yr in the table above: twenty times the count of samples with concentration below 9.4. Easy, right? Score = 60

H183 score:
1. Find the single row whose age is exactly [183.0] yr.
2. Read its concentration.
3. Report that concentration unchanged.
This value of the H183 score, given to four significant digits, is 10.30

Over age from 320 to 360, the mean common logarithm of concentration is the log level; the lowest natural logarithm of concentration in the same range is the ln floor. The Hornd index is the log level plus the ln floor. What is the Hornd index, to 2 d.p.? 2.18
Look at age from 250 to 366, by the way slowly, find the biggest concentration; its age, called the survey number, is 273.0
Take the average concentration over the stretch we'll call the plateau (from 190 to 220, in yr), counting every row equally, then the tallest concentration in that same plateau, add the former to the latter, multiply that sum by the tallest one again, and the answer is 206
